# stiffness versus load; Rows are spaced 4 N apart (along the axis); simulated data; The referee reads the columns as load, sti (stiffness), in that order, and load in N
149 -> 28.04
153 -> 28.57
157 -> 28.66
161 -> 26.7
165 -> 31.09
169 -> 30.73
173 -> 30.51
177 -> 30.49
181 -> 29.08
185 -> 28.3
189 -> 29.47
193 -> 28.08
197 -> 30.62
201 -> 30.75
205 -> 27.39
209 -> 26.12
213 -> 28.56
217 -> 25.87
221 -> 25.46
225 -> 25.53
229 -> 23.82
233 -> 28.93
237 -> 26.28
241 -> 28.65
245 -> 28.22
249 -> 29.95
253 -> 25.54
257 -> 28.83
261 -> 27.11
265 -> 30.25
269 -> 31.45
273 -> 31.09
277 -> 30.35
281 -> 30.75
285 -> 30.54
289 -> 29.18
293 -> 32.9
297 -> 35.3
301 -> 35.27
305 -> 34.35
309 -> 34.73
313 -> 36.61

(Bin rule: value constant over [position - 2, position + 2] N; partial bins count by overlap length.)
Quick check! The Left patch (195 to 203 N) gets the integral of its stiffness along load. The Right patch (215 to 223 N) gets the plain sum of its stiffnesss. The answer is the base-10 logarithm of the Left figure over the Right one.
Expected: 0.68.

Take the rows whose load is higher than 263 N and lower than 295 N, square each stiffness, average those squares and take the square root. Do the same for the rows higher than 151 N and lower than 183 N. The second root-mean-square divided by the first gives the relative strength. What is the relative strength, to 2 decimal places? 0.96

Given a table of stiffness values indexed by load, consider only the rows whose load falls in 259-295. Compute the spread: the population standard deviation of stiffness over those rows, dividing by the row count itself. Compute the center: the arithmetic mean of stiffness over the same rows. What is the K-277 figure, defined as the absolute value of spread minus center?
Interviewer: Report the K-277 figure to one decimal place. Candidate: 28.9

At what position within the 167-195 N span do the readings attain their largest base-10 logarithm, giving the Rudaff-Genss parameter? 169 N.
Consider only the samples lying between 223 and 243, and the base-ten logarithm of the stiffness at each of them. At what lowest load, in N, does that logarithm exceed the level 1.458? 233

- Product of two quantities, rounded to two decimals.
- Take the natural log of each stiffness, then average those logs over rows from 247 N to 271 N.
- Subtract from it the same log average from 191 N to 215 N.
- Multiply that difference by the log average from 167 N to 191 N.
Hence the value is 0.03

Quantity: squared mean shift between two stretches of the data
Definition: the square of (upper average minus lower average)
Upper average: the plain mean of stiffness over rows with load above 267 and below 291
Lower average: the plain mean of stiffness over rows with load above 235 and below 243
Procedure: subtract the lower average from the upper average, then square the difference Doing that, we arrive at 10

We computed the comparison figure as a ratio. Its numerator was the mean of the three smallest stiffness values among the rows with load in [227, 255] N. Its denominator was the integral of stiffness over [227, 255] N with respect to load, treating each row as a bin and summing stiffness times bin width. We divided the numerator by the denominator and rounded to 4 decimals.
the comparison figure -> 0.0329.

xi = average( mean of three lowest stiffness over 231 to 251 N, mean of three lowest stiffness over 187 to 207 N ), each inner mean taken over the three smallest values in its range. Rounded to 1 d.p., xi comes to 28.0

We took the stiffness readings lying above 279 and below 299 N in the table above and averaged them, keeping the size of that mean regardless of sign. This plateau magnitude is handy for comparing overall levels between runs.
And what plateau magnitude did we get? 31.7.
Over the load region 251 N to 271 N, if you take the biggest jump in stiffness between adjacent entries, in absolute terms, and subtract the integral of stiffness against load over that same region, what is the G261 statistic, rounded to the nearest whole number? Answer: -569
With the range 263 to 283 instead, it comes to -614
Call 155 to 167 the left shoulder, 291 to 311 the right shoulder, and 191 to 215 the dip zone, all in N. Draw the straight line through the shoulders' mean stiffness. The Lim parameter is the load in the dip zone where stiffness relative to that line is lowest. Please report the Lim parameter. 209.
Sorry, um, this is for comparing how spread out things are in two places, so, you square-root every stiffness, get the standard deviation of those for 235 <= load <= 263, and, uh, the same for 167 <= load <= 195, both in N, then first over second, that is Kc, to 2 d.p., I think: 1.47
